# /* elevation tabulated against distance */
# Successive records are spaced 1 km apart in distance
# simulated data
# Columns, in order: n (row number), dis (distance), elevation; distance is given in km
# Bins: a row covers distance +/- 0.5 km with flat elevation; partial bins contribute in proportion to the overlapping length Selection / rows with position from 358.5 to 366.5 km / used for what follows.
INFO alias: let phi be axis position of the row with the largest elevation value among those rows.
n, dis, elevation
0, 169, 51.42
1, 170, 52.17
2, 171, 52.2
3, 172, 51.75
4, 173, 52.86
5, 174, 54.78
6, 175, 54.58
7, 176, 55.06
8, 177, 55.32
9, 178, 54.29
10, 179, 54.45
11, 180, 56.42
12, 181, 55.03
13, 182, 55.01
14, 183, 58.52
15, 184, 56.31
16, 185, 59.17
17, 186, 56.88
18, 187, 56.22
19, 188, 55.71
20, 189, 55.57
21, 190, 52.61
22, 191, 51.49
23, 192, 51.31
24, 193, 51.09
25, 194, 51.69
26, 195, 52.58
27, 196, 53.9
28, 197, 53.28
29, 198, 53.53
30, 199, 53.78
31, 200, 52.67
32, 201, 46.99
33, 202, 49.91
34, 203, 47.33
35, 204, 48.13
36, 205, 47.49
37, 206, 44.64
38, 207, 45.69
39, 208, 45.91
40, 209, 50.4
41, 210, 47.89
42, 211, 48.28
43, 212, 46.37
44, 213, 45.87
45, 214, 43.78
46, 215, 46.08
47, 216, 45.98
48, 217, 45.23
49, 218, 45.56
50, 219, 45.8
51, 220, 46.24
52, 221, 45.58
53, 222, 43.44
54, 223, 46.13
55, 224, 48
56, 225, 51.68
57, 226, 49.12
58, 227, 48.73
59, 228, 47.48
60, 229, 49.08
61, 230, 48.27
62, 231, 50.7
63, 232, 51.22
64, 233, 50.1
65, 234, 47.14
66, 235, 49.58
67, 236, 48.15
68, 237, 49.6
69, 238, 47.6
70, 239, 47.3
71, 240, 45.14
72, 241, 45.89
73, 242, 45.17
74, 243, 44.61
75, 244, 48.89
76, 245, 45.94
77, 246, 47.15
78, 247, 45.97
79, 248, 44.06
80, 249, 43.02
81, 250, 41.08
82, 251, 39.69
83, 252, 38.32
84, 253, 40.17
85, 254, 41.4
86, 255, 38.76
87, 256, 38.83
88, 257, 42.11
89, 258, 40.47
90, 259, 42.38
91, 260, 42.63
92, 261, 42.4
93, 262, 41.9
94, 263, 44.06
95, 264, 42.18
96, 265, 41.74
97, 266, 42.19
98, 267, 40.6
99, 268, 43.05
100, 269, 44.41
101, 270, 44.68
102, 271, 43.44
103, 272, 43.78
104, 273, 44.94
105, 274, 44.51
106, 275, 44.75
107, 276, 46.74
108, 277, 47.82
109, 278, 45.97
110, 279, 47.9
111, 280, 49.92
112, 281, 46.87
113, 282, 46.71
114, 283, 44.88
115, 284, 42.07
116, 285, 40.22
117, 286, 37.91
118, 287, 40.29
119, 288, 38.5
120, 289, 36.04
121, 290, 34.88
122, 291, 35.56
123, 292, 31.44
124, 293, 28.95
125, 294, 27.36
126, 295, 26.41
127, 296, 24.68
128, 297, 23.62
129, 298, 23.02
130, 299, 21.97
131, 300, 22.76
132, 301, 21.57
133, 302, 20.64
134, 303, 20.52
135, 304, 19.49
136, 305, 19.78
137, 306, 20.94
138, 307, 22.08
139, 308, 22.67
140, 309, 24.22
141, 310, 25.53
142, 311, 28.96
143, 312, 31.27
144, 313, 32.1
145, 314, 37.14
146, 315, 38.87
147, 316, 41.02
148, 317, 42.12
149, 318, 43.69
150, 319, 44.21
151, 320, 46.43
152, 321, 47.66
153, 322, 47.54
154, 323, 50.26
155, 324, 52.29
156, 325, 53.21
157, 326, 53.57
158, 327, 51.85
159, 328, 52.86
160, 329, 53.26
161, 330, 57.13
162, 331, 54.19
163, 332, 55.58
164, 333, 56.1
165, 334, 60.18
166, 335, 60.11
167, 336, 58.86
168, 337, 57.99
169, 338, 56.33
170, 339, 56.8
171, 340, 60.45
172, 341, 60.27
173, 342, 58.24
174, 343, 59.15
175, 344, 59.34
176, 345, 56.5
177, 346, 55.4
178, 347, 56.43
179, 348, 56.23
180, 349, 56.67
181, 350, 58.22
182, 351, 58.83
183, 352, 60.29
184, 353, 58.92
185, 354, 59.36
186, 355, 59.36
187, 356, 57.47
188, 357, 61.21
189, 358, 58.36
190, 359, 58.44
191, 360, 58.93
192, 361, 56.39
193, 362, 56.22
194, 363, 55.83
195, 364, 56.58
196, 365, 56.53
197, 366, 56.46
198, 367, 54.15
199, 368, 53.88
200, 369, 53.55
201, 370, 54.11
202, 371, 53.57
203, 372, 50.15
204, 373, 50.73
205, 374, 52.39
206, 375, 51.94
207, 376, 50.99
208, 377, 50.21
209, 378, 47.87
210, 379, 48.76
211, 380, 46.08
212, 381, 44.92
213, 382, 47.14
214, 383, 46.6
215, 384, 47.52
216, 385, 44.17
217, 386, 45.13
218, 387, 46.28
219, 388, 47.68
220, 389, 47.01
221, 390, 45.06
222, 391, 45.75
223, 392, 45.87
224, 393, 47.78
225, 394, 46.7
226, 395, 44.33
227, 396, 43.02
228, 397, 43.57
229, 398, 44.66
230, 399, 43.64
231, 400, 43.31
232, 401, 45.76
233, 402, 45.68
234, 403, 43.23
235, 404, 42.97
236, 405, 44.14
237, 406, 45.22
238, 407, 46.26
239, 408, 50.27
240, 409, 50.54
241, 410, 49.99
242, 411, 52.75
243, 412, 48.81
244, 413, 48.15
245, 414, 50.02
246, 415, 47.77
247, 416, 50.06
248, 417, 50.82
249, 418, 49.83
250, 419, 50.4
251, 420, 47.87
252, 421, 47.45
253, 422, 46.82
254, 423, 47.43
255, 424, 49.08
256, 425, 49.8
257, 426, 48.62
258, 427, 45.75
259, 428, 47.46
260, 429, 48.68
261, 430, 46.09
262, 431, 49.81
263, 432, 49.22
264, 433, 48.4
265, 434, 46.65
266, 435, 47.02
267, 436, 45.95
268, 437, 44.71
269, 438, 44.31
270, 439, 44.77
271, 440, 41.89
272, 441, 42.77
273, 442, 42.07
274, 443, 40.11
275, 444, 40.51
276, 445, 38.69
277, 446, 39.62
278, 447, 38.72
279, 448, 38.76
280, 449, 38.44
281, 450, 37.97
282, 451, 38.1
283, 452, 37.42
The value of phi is 360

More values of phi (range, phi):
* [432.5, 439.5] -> 433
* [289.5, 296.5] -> 291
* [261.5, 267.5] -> 263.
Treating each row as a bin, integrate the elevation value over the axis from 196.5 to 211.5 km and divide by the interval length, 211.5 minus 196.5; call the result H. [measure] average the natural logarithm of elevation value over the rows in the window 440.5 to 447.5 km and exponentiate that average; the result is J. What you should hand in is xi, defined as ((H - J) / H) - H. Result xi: -48.9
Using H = 49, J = 40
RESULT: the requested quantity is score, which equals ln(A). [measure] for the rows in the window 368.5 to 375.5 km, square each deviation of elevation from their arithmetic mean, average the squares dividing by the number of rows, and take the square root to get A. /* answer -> 0.33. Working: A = 1.40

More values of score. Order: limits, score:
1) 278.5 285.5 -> 1.14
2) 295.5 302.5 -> 0.22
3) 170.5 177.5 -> 0.31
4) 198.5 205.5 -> 0.94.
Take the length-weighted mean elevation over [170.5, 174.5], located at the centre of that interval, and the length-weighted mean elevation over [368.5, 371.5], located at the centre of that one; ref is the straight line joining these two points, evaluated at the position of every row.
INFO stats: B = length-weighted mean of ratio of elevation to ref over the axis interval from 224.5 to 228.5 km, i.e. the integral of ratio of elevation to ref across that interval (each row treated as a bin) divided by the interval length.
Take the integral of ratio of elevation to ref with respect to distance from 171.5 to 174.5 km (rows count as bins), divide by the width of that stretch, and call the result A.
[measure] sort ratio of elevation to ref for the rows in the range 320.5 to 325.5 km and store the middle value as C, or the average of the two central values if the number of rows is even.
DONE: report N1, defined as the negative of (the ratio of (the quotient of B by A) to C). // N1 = -1.0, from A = 1.00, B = 0.93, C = 0.94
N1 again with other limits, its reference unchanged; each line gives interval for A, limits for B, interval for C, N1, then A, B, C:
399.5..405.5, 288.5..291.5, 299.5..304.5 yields -2.1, 0.82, 0.66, 0.39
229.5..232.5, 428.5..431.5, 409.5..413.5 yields -1.0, 0.94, 0.89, 0.92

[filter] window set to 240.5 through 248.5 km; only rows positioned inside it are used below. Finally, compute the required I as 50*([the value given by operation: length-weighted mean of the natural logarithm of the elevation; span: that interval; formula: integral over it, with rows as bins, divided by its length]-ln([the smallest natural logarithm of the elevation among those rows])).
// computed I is 125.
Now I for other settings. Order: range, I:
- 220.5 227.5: 127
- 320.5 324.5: 127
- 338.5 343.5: 134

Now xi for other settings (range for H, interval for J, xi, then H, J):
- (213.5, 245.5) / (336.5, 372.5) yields -47.5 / 47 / 57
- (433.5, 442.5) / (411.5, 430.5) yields -44.5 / 44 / 48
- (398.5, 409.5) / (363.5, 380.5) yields -45.7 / 46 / 52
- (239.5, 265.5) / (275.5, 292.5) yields -42.8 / 43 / 42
